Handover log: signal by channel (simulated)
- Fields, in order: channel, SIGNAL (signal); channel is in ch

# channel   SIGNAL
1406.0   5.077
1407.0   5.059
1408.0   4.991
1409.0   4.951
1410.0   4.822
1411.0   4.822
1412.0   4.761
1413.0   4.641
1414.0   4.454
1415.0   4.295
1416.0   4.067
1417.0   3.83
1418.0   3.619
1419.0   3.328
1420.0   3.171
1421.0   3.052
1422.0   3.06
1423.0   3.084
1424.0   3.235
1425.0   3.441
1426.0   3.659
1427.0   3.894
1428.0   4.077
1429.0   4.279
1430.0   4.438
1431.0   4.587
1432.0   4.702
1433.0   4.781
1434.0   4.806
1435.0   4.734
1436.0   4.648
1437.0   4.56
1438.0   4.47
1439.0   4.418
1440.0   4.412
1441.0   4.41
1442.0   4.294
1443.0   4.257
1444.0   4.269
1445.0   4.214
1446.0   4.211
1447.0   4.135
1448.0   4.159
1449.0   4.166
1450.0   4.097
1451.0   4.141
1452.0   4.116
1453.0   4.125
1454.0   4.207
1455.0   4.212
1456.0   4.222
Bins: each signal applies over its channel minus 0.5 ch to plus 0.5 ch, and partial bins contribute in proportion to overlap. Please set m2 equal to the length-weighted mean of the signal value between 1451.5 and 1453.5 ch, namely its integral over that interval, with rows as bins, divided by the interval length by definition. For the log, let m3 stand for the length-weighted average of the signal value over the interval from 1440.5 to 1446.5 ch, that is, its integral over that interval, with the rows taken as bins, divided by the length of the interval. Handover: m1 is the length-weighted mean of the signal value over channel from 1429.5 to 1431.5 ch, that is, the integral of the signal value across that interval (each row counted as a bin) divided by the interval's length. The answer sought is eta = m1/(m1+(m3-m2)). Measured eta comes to 0.97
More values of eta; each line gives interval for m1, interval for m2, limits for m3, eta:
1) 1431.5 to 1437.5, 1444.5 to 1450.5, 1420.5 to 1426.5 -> 1.24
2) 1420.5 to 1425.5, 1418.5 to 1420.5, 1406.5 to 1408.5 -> 0.64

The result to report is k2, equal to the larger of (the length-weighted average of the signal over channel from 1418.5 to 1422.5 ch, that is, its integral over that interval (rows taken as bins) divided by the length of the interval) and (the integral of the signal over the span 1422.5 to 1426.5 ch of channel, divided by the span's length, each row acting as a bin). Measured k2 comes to 3.4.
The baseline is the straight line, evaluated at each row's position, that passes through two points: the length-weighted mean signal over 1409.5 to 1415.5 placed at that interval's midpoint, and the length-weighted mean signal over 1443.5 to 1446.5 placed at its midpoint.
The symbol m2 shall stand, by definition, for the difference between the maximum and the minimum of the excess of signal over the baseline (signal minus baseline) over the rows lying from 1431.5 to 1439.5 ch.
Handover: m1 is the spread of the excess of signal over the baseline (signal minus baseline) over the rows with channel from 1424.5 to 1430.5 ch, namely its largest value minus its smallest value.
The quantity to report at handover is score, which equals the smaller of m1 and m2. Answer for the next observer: 0.33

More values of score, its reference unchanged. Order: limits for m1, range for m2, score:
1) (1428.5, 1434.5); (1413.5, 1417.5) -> 0.59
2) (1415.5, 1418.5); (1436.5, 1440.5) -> 0.12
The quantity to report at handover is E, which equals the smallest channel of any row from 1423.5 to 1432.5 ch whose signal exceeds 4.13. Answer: 1429.0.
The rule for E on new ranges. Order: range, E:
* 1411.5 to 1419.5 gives 1412.0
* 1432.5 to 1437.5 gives 1433.0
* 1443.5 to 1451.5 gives 1444.0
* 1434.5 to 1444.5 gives 1435.0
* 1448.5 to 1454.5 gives 1449.0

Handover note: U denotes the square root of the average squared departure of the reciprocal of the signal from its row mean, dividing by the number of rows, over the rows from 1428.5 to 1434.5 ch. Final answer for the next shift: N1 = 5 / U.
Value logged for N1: 545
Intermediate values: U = 0.009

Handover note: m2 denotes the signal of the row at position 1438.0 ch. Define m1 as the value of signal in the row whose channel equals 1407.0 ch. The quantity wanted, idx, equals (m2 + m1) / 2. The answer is 4.8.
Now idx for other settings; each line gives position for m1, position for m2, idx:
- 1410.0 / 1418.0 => 4.2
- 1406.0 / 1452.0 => 4.6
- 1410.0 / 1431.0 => 4.7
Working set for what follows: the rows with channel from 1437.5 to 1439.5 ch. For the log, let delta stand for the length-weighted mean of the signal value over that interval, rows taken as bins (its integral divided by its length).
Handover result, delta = 4.4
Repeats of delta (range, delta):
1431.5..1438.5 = 4.7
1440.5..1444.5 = 4.3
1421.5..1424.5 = 3.1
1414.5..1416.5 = 4.2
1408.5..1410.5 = 4.9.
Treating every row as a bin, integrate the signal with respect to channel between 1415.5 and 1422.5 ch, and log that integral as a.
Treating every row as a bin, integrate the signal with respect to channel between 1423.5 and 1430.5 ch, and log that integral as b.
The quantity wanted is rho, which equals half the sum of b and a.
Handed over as 25.6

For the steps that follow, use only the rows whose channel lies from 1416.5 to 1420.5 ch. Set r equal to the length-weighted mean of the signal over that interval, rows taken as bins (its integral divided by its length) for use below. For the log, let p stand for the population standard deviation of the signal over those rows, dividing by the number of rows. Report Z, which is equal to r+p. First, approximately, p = 0.26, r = 3.5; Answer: 3.74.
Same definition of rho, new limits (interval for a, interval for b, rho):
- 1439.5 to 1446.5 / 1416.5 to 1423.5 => 26.6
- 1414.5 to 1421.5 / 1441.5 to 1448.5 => 27.5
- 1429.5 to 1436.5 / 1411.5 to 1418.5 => 31.2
